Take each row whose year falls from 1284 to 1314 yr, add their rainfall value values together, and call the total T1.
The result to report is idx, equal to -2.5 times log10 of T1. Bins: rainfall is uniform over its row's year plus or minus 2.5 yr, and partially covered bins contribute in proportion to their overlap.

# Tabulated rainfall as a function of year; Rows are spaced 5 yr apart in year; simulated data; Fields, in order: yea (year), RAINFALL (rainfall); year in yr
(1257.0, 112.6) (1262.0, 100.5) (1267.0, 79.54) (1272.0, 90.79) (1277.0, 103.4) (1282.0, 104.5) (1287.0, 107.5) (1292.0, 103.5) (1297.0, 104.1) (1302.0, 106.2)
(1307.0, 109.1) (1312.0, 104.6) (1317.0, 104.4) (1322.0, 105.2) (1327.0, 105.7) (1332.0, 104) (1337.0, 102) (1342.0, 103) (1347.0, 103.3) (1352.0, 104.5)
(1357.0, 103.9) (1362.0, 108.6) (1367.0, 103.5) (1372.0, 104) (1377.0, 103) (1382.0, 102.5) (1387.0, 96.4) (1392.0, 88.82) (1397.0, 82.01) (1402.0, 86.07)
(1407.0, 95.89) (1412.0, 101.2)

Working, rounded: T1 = 635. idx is -7.01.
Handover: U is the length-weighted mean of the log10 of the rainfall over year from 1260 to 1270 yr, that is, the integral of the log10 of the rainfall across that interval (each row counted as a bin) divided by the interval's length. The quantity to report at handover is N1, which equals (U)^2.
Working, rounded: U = 1.949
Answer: 3.80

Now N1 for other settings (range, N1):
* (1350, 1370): 4.09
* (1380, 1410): 3.85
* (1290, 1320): 4.09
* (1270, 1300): 4.04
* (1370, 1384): 4.05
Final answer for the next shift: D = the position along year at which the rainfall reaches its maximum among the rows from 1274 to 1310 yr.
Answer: 1307.0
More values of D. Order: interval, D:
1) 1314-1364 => 1362.0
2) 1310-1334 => 1327.0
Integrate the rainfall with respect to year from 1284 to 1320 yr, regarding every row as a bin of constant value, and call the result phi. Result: 3802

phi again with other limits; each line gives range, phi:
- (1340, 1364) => 2511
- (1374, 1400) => 2459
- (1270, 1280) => 978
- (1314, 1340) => 2710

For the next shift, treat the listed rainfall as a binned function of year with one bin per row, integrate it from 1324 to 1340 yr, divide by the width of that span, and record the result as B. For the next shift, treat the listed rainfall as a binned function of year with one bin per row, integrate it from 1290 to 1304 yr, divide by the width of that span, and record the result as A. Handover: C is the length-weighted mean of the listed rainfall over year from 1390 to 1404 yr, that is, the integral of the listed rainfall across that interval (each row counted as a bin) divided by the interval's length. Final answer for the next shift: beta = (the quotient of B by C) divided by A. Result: 0.0116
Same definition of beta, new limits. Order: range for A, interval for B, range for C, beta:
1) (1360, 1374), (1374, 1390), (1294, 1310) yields 0.0090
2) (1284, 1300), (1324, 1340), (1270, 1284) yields 0.0099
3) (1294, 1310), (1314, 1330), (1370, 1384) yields 0.0096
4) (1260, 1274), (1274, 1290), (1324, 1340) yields 0.0112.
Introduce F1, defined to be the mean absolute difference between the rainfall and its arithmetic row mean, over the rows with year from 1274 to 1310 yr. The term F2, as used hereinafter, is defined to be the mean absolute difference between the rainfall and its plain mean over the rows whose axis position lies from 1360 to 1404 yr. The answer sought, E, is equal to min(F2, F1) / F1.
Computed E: 1.0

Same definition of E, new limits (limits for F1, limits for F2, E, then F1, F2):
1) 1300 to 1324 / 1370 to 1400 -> 1.0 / 1.4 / 7.1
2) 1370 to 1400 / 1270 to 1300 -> 0.5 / 7.1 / 3.8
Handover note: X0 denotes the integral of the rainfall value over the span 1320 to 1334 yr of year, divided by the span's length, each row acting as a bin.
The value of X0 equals 105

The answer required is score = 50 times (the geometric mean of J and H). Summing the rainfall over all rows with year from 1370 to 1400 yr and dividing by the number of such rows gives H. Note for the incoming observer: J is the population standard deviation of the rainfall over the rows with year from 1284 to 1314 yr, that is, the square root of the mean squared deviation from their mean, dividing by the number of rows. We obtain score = 690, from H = 96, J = 1.98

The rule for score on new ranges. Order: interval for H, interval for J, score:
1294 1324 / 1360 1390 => 971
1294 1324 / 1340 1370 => 710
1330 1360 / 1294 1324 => 664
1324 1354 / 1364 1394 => 1193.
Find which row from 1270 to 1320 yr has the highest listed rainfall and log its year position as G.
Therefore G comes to 1307.0 yr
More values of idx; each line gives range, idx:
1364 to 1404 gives -7.21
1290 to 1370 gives -8.06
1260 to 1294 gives -7.10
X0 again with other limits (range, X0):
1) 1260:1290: 98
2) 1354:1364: 106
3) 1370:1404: 95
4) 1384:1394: 93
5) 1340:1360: 104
